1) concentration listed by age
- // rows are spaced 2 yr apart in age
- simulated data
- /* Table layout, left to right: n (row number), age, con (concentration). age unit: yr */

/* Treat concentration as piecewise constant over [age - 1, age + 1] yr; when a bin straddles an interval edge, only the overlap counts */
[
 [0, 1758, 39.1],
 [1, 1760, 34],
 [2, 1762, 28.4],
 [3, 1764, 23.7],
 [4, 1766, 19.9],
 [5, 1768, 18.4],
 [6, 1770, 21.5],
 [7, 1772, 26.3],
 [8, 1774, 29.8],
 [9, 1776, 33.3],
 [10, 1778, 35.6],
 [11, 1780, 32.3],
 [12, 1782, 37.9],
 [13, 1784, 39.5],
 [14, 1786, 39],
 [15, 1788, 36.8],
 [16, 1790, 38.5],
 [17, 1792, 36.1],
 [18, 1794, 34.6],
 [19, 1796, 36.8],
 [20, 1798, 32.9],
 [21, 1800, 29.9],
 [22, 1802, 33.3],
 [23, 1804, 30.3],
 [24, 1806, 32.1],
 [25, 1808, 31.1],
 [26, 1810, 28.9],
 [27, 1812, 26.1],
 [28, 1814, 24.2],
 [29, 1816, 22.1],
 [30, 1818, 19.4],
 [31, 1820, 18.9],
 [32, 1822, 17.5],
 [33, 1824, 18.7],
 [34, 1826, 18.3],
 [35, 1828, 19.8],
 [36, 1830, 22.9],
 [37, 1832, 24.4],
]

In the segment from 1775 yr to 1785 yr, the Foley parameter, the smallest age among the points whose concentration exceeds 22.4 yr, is 1776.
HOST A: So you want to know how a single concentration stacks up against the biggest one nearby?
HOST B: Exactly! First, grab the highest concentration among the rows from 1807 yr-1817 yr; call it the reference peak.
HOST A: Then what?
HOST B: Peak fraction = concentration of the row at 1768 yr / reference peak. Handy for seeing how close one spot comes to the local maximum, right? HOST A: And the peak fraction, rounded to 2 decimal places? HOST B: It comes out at 0.59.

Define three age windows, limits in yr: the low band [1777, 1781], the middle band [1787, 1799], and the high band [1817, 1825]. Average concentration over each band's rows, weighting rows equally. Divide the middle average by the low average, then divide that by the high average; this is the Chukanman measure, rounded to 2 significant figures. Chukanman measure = 0.057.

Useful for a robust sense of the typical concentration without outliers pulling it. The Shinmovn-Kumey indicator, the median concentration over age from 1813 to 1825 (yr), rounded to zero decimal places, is 19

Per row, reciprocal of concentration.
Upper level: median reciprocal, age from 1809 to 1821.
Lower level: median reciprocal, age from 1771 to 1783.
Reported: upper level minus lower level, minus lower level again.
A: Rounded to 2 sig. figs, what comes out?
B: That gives -0.018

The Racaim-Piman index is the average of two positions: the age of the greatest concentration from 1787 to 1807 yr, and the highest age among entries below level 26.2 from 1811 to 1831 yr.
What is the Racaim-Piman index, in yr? 1810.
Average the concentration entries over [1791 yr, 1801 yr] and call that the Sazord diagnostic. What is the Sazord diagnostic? 34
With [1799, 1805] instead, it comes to 31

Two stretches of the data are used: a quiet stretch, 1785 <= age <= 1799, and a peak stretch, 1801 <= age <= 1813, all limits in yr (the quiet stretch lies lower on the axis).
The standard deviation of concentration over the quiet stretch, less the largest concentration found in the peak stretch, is -31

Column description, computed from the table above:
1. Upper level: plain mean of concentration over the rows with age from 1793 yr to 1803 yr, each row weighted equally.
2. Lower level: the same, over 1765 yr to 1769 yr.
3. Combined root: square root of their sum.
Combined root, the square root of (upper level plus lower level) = 7.3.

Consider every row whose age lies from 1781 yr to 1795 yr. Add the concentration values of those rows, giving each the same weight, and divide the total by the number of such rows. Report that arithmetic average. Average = 37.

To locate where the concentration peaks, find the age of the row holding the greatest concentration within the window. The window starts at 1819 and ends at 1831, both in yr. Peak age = 1830 yr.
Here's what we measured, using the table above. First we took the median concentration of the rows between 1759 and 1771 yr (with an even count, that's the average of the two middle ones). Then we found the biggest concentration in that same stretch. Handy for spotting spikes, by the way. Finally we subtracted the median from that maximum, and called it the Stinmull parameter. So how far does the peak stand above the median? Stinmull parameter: 11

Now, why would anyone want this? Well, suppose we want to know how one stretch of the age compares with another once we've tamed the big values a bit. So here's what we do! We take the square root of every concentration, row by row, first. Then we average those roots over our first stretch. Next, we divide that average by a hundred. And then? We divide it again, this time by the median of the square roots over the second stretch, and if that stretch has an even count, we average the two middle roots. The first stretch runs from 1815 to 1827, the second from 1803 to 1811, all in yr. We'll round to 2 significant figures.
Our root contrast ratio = 0.0079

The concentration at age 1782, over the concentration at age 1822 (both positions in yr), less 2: 0.17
